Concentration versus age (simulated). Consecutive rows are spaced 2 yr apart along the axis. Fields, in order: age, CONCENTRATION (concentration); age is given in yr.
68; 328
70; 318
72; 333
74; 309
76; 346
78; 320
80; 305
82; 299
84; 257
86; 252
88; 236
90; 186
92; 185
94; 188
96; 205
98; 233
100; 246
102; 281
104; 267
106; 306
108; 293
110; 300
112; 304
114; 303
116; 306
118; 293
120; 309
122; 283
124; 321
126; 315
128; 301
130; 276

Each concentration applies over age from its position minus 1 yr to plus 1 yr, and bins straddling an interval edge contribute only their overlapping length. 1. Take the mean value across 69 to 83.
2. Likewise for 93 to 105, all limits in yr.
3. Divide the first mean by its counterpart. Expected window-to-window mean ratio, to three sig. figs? 1.35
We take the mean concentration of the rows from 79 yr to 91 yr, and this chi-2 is 256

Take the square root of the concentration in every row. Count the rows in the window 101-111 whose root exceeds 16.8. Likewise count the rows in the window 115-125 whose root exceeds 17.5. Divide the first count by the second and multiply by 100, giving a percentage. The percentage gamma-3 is 150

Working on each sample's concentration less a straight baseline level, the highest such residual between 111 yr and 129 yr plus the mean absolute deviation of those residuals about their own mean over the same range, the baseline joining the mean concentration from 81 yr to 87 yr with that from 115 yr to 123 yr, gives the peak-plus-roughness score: 28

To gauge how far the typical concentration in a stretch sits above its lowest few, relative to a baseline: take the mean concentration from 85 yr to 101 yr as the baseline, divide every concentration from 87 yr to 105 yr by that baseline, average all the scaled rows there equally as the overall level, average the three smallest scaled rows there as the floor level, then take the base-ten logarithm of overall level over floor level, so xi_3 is 0.08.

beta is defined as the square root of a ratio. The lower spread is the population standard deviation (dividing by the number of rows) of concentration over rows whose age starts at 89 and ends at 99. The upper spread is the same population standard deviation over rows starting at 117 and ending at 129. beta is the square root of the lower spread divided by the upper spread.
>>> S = 1.19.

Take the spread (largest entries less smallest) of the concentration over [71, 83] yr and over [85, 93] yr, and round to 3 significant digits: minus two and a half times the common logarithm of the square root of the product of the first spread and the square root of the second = -3.23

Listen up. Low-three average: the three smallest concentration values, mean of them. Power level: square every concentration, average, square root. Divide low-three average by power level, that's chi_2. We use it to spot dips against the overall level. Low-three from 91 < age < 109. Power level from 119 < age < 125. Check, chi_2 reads 0.63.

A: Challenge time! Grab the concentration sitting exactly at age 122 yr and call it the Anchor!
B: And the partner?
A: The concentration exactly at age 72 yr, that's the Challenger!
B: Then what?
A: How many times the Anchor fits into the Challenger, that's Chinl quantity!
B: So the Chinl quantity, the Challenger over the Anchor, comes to 1.2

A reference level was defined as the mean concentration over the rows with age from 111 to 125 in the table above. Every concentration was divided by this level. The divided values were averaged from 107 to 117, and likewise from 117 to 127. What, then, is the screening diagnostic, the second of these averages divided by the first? 1.01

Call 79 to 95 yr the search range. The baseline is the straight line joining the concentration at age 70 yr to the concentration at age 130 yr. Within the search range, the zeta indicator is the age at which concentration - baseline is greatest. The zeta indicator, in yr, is 80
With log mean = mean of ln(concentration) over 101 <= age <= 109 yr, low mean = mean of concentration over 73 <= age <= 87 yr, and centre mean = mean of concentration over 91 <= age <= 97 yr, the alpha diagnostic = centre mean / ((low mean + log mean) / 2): 1.3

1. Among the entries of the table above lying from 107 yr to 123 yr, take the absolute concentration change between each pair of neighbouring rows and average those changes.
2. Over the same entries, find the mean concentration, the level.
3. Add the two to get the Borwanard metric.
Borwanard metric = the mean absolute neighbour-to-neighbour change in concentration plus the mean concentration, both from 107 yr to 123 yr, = 309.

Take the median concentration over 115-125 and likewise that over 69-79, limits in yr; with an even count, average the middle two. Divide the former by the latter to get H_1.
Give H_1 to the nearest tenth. 1.0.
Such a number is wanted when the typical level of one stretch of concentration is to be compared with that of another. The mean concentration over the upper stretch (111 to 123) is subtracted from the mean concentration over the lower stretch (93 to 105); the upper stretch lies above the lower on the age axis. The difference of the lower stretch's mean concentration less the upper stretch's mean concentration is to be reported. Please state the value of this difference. -63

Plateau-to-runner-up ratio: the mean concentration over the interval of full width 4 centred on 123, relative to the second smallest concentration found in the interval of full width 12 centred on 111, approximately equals 1.0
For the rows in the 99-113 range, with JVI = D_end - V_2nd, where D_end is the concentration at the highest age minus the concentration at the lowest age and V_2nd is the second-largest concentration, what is -246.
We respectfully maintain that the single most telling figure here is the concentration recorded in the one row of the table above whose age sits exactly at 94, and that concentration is 188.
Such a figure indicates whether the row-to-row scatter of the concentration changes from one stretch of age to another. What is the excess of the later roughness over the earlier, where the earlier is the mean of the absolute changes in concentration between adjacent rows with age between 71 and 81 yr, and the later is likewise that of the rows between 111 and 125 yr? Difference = -9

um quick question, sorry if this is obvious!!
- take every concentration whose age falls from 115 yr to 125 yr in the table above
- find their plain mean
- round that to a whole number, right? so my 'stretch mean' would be 302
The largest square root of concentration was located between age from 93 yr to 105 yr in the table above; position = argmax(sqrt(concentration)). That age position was 102 yr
